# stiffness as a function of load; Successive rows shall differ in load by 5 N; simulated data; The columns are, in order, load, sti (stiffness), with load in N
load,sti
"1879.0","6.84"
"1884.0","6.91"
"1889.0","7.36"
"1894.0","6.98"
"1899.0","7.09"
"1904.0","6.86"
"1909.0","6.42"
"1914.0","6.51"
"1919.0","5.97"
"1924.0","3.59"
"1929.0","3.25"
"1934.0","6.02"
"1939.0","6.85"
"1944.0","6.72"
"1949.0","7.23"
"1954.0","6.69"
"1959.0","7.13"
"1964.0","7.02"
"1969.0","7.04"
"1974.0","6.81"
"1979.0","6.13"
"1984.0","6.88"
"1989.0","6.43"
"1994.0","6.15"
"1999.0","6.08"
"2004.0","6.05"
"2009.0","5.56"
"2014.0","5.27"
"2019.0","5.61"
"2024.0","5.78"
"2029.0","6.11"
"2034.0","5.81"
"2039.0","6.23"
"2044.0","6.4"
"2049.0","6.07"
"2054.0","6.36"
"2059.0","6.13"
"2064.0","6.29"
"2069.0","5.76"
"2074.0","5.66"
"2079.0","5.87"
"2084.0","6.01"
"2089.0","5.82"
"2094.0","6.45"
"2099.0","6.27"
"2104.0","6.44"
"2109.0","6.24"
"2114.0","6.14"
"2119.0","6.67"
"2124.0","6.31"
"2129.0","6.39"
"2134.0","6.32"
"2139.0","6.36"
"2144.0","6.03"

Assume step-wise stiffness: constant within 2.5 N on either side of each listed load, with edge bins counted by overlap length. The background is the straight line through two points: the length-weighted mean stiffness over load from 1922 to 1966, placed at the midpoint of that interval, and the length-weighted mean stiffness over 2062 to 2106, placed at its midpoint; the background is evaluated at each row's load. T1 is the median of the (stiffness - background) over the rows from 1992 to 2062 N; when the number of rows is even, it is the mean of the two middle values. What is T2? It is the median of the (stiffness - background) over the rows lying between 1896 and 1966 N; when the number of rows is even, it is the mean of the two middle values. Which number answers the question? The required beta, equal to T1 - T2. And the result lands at -0.6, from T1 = 0.01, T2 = 0.6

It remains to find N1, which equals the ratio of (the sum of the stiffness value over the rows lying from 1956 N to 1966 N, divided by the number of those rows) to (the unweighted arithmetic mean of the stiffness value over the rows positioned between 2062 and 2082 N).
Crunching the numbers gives 1.20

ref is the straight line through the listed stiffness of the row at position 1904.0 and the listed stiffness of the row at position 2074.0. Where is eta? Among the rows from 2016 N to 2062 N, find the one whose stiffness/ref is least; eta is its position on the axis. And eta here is 2019.0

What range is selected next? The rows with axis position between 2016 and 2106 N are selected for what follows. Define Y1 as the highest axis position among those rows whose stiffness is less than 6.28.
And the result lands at 2099.0 N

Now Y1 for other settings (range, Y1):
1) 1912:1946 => 1934.0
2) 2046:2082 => 2079.0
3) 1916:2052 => 2049.0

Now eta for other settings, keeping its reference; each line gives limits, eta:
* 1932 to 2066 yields 2014.0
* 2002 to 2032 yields 2014.0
